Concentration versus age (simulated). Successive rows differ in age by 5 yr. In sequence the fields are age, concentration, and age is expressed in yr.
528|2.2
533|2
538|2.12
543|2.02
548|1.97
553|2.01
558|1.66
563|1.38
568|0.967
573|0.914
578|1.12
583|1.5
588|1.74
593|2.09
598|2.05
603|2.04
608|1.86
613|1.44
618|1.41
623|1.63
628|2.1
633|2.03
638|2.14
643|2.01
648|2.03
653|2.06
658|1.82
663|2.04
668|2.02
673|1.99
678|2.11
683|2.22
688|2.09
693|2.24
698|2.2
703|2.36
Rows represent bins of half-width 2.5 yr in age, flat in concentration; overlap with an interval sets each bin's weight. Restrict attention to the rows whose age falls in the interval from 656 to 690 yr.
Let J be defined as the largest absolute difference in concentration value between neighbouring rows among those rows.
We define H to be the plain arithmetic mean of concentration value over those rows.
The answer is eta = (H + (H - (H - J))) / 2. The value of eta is 1.13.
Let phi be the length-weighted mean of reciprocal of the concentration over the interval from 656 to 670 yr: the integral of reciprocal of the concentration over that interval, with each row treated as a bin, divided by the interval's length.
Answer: 0.51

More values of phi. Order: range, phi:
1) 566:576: 1.06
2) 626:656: 0.49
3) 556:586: 0.84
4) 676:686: 0.46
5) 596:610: 0.50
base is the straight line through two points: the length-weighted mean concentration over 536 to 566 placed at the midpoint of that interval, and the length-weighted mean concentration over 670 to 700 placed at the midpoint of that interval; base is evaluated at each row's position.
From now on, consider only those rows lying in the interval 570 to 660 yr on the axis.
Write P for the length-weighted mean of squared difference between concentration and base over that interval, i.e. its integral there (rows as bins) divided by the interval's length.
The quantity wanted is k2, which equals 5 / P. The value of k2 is 33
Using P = 0.15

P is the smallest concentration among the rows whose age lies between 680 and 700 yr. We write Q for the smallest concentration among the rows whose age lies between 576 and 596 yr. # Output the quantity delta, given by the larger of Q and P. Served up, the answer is 2.09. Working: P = 2.09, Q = 1.12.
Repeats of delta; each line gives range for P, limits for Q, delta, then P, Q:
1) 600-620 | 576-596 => 1.41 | 1.41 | 1.12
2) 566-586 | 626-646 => 2.01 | 0.914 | 2.01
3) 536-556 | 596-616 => 1.97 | 1.97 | 1.44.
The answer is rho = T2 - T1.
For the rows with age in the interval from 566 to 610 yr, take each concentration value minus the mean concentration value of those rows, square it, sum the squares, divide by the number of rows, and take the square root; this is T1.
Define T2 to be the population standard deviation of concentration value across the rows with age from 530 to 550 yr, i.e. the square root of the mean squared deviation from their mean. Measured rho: -0.40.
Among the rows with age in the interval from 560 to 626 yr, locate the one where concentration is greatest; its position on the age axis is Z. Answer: 593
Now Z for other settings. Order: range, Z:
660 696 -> 693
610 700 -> 693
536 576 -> 538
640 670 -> 653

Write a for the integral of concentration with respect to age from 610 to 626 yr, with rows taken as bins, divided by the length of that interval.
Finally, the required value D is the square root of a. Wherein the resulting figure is 1.23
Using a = 1.5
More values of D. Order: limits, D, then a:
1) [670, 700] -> 1.46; 2.1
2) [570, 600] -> 1.25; 1.6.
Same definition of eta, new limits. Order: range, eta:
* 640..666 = 1.12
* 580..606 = 1.12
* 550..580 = 0.88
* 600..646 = 1.16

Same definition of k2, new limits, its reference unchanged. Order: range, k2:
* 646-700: 491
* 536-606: 23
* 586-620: 50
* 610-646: 46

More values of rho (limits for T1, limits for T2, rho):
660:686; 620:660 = 0.08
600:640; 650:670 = -0.18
